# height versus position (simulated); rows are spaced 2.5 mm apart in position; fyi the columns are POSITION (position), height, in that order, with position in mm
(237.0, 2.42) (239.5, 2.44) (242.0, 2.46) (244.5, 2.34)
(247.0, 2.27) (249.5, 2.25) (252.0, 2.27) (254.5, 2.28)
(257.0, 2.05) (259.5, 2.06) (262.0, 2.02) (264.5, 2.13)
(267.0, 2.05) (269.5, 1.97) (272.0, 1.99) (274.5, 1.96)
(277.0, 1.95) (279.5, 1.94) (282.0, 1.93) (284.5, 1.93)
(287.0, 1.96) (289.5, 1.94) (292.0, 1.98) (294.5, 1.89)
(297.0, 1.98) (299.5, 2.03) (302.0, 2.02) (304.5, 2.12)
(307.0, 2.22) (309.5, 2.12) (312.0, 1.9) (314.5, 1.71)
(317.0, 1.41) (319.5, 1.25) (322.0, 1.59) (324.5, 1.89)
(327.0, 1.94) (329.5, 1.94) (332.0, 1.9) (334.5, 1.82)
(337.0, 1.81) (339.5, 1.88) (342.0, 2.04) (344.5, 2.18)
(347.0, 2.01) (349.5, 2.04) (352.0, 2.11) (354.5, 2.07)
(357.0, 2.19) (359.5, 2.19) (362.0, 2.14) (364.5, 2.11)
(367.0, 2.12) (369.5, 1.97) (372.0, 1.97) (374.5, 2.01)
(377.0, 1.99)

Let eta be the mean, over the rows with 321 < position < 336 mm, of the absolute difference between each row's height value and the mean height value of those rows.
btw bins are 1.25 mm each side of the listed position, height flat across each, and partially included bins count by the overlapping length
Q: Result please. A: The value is 0.094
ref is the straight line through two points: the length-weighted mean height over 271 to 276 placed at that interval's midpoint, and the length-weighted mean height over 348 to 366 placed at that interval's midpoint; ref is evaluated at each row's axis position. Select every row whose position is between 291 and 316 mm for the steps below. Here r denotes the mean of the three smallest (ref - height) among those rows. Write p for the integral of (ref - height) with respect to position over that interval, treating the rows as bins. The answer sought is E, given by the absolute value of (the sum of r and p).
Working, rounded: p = 0.9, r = -0.12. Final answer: 0.7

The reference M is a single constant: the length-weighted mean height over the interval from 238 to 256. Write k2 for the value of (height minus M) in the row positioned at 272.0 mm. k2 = -0.34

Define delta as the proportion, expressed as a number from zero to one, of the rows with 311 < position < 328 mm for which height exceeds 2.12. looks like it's 0.0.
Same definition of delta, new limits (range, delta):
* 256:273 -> 0.1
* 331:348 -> 0.1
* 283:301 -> 0.0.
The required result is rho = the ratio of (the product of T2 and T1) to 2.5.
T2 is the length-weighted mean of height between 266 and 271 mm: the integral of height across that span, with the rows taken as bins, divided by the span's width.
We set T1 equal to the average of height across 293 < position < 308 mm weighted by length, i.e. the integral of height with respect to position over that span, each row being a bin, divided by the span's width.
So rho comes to 1.64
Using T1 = 2.04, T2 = 2.01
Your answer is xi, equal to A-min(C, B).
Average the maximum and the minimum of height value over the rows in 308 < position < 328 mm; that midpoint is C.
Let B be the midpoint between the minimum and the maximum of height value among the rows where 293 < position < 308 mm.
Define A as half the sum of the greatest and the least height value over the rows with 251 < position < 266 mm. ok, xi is 0.5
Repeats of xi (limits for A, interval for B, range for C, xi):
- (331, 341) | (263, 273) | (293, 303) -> -0.1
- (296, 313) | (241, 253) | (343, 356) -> 0.0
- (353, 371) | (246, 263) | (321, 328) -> 0.3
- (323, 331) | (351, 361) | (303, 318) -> 0.1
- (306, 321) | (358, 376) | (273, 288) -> -0.2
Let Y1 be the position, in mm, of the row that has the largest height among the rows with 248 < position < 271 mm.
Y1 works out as 254.5 mm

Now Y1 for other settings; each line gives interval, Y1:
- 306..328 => 307.0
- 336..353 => 344.5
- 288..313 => 307.0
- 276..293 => 292.0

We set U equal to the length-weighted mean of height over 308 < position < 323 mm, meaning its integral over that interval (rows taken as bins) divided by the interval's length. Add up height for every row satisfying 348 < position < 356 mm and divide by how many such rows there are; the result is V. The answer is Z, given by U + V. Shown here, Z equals 3.7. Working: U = 1.67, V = 2.07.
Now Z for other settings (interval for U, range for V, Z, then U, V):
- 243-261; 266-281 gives 4.2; 2.22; 1.98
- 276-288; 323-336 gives 3.8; 1.94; 1.90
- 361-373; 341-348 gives 4.1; 2.06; 2.08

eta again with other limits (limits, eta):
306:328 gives 0.259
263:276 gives 0.056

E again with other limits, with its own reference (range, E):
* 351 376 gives 1.1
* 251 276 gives 3.3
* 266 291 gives 0.5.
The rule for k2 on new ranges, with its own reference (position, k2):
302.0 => -0.31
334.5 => -0.51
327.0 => -0.39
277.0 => -0.38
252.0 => -0.06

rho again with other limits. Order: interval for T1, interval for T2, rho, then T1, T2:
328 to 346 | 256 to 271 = 1.59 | 1.94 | 2.05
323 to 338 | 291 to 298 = 1.46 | 1.88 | 1.95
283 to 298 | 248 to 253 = 1.76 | 1.95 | 2.26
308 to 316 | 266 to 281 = 1.50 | 1.90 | 1.97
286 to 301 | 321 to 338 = 1.45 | 1.96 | 1.85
